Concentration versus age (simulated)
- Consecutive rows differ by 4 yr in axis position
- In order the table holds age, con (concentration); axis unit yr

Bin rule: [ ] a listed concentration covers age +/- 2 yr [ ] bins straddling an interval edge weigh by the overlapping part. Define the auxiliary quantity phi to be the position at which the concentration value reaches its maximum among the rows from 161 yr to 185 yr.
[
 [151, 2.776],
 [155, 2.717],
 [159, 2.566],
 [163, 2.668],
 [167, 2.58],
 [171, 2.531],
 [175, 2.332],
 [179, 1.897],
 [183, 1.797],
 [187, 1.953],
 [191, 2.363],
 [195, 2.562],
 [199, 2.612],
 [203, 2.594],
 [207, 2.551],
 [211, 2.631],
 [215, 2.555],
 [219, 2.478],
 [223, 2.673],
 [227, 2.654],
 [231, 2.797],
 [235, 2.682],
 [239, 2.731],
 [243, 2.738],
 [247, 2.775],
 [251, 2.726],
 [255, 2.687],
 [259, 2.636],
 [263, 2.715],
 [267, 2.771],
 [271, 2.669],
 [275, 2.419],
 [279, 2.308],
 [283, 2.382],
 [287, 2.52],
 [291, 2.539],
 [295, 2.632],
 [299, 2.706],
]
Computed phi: 163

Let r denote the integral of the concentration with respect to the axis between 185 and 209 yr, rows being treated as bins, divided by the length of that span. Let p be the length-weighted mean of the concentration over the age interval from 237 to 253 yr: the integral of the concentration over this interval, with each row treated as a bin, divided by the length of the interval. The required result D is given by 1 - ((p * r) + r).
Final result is -8.1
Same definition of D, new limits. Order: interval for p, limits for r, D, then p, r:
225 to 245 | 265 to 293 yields -8.4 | 2.72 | 2.52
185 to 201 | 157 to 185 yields -6.9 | 2.37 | 2.34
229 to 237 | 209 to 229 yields -8.7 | 2.74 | 2.60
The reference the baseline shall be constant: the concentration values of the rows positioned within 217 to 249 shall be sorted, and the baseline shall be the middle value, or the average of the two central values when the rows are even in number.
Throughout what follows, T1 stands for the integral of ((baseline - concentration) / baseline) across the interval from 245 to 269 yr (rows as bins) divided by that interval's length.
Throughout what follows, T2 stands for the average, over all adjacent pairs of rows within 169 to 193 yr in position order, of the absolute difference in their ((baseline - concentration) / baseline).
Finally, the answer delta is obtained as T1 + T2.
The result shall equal 0.09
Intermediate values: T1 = 0.00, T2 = 0.096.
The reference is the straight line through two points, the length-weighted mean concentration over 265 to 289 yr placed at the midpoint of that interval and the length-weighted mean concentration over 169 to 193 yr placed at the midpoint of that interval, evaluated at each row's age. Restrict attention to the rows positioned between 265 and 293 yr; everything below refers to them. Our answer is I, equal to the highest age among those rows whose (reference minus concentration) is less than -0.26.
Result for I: 267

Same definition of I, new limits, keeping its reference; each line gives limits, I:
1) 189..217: 215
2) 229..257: 251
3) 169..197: 195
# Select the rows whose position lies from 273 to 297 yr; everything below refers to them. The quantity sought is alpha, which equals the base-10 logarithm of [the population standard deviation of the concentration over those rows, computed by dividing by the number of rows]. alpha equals -1.0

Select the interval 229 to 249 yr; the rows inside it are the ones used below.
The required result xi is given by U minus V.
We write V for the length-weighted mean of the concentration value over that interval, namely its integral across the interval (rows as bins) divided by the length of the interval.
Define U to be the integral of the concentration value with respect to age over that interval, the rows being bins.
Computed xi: 52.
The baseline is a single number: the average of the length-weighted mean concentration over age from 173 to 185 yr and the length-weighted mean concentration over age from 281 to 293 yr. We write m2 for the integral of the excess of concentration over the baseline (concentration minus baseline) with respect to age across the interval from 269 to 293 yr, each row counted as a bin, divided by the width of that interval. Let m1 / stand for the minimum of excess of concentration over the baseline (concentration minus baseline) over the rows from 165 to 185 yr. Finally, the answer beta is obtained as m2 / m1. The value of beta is -1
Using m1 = -0.45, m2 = 0.23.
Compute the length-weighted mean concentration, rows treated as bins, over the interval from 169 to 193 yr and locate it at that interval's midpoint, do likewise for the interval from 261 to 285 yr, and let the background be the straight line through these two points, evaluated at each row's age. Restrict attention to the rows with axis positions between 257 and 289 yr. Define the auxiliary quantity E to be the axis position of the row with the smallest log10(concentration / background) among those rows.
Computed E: 279 yr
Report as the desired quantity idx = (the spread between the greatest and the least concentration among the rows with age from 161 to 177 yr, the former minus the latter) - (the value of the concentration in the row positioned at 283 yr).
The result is -2.05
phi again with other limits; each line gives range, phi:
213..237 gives 231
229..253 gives 231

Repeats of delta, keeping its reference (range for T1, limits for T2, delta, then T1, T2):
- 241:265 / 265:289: 0.05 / 0.00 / 0.050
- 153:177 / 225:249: 0.08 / 0.05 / 0.026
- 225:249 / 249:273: 0.02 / -0.01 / 0.024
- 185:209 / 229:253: 0.12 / 0.10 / 0.019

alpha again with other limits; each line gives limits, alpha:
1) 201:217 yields -1.5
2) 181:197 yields -0.5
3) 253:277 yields -1.0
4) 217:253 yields -1.1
